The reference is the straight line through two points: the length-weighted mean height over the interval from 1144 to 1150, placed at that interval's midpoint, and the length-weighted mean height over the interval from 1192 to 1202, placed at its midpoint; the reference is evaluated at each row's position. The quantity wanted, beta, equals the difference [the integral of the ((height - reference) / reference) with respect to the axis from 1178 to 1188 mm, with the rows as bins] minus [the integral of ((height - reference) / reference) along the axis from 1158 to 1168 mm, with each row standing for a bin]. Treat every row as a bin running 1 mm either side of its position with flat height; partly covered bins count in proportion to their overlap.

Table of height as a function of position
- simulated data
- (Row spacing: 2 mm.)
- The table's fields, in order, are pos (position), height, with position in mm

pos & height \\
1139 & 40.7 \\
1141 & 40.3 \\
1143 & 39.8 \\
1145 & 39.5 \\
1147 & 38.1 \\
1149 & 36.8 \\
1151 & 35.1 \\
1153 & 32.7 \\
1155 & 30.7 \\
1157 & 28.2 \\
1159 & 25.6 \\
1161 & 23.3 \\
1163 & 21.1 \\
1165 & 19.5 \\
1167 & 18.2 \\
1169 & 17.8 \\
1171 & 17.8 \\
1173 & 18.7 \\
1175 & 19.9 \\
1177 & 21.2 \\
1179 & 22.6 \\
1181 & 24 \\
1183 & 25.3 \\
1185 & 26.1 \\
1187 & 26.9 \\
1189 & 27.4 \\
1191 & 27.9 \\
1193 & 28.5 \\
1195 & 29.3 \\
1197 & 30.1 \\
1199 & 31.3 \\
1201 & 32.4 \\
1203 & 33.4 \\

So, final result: 1.7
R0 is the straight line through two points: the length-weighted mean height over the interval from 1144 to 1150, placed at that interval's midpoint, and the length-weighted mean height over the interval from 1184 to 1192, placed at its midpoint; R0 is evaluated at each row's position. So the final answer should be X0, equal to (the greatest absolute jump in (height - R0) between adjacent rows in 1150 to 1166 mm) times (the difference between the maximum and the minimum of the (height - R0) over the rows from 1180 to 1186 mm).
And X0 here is 6.6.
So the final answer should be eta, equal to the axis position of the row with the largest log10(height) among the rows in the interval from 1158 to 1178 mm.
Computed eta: 1159 mm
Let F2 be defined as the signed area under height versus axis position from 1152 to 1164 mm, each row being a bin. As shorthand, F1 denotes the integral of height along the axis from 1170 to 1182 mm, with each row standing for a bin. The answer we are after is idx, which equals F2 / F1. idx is 1.3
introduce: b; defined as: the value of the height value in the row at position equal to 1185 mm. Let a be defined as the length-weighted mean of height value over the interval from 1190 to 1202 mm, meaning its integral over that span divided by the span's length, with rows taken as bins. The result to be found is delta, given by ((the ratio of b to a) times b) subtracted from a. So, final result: 7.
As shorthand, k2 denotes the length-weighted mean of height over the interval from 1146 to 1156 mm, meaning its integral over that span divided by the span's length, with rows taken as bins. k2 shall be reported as 35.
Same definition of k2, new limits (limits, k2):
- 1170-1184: 21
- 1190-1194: 28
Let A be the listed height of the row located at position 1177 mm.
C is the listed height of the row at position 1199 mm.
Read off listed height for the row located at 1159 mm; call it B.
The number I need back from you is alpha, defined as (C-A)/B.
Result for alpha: 0.4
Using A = 21.2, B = 25.6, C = 31.3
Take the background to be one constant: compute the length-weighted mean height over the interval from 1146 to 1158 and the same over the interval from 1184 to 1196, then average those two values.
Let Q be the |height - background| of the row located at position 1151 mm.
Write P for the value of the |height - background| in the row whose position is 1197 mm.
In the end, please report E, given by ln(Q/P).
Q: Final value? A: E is 2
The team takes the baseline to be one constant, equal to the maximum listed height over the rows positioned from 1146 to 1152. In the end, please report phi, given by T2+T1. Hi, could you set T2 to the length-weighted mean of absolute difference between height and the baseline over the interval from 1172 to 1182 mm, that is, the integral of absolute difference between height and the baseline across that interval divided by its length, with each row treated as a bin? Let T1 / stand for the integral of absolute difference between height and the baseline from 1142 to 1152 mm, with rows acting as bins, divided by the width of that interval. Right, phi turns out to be 18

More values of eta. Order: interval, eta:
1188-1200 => 1199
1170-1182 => 1181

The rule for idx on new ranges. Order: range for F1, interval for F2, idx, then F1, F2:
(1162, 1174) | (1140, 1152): 2.0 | 226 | 459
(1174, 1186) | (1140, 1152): 1.7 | 278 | 459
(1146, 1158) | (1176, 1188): 0.7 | 403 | 292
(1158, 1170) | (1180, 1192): 1.3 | 251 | 315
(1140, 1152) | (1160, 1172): 0.5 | 459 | 235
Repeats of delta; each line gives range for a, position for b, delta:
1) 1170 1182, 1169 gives 5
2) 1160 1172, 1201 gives -34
